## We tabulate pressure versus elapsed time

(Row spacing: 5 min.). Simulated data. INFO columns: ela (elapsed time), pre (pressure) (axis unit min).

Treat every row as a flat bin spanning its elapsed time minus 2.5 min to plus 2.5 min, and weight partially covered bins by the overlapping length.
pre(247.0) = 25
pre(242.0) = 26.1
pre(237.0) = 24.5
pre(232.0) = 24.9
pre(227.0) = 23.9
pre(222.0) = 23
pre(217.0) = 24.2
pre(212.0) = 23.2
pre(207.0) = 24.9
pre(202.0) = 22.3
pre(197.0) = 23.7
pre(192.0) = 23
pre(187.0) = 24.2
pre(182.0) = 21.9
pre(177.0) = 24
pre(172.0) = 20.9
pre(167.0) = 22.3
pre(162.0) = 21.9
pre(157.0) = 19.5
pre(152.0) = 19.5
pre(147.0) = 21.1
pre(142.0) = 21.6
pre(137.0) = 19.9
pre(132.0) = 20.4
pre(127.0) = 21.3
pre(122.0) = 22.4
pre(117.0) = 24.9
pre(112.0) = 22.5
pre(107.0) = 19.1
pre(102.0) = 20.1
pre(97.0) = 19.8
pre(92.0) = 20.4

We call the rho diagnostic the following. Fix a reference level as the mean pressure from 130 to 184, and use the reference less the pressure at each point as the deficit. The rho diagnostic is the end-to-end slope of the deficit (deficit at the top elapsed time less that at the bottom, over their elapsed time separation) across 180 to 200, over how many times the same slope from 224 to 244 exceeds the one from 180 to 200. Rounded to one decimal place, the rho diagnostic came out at -0.1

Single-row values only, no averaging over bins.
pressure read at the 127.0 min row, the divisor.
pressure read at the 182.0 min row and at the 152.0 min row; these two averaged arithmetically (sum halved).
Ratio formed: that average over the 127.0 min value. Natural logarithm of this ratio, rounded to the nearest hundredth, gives -0.03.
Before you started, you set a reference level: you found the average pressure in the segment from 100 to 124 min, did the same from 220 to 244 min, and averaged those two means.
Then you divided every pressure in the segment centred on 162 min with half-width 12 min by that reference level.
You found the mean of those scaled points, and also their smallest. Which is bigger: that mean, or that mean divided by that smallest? 1.07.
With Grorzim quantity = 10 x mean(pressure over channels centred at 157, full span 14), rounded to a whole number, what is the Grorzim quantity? 203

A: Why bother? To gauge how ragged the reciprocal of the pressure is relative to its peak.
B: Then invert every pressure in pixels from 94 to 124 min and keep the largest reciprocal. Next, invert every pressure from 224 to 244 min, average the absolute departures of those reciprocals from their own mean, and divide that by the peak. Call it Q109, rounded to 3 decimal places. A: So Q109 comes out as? 0.020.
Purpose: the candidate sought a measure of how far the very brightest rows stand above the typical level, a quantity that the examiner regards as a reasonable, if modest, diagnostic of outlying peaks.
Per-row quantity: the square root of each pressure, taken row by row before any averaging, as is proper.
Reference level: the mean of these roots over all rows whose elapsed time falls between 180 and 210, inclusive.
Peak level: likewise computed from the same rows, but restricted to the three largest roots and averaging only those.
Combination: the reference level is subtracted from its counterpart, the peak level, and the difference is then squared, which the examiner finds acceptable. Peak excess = 0.009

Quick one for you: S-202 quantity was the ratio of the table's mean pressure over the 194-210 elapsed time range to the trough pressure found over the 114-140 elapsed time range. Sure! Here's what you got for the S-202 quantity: 1.19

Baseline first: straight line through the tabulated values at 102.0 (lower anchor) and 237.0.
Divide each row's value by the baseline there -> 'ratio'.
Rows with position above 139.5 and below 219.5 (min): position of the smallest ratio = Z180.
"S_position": 157.0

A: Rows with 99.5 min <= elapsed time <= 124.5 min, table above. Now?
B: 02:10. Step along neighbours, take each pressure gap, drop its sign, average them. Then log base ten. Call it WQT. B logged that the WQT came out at 0.37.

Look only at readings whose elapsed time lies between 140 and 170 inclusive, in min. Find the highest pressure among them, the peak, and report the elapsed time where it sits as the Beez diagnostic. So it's 167.0 min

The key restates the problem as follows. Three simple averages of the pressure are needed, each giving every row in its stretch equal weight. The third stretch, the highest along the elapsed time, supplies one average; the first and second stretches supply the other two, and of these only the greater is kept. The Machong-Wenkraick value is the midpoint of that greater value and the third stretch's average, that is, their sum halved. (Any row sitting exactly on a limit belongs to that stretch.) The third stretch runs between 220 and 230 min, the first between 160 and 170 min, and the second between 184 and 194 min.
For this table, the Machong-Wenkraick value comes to 23.5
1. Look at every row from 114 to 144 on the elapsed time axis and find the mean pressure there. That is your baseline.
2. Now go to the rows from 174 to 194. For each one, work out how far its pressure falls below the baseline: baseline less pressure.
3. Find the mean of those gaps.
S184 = -1.5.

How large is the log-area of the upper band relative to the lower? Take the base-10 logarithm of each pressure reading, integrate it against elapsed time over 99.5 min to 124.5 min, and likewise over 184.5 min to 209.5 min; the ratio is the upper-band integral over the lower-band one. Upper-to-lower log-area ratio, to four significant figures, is 1.027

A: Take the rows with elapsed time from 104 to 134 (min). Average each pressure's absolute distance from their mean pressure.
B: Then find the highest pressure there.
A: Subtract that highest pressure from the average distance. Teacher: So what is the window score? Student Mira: -23.4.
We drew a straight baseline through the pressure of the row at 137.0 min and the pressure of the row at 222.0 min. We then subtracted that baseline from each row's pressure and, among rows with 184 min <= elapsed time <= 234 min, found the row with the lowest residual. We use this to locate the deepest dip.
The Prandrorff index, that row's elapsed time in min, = 222.0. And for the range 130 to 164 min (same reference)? 157.0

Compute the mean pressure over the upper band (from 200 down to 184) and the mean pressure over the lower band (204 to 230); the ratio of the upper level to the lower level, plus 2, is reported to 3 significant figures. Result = 2.99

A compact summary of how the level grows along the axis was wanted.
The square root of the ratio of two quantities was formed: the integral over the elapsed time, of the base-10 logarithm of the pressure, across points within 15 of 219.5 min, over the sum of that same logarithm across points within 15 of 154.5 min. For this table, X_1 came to 2.285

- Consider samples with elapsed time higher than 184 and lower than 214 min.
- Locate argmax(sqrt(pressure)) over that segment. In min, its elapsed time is 207.0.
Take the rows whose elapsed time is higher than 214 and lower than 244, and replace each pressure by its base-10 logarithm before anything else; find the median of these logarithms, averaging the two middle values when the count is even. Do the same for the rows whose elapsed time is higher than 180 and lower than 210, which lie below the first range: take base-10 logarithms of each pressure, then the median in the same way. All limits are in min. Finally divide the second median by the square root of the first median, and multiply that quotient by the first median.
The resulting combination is 1.61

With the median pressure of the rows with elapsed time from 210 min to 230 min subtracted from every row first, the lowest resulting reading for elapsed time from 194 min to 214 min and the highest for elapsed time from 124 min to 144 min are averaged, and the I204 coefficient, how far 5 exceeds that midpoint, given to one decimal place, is 6.6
